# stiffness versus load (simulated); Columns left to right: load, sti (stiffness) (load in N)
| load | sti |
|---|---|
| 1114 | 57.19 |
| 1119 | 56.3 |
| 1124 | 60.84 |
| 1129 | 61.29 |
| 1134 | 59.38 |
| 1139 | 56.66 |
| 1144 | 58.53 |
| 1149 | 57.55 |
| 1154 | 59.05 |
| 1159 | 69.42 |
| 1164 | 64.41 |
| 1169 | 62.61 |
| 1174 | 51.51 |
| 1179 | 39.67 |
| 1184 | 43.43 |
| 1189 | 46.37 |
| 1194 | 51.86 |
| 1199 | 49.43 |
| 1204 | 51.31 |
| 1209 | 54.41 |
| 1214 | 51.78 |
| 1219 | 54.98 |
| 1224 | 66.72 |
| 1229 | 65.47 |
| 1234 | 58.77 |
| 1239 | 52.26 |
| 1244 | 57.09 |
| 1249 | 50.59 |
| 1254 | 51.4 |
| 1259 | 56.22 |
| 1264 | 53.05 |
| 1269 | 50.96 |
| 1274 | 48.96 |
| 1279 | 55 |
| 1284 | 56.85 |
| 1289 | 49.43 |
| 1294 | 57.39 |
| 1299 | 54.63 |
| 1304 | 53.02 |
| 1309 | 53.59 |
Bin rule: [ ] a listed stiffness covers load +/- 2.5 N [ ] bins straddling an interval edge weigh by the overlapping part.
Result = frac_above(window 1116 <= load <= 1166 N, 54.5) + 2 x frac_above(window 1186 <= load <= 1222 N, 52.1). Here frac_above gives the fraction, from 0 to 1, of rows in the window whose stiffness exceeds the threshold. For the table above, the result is 1.6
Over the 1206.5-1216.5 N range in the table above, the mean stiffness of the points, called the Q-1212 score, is 53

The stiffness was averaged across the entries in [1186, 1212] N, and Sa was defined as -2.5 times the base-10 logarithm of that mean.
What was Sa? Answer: -4.26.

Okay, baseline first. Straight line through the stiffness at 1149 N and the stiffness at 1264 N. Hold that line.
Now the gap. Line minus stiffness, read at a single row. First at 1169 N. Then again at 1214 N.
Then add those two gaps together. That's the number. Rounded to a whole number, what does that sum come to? -3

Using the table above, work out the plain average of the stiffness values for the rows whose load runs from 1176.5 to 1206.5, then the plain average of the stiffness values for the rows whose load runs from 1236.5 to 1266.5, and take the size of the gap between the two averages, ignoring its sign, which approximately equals 6.4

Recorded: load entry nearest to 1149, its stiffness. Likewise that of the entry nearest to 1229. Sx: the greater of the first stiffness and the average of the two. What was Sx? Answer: 62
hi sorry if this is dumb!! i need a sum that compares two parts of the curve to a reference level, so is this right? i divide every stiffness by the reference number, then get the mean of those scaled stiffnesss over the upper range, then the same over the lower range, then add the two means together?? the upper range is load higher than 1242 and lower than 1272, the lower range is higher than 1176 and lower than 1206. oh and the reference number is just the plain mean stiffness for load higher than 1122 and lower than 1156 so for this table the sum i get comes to 1.70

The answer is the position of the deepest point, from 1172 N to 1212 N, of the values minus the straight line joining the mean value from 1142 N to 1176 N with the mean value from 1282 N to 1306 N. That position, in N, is 1179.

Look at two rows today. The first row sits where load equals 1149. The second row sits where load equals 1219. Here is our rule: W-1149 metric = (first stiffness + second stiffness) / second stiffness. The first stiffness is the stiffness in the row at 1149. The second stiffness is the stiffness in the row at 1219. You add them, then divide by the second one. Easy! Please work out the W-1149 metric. 2.05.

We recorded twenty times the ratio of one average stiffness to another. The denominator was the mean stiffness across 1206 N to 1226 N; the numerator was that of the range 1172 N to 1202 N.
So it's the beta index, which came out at 17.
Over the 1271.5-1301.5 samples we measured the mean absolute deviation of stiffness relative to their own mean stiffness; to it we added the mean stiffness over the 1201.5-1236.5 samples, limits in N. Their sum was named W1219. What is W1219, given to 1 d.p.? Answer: 60.6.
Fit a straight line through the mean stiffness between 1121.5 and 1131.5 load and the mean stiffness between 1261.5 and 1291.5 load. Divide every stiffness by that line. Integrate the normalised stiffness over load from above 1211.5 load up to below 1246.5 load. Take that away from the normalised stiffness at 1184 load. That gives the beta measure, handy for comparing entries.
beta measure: -36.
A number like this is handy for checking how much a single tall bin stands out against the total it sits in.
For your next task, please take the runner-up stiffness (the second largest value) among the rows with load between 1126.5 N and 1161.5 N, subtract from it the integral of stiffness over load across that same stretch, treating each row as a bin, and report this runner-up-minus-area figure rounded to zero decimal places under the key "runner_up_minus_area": -2048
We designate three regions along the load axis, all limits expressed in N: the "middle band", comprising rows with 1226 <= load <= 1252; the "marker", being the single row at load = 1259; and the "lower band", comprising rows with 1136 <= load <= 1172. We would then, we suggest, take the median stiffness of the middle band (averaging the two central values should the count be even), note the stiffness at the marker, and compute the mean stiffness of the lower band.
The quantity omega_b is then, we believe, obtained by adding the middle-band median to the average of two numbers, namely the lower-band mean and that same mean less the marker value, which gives 90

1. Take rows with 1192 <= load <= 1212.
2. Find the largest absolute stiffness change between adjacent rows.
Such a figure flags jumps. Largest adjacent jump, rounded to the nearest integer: 3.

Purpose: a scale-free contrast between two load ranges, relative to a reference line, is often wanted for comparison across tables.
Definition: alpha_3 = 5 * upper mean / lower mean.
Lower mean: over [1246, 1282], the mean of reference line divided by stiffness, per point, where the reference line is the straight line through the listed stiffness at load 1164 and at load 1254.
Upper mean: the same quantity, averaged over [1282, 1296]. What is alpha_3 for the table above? 4.5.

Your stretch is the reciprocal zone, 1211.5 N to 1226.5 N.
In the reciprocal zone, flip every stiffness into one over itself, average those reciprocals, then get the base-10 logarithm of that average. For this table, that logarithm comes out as -1.76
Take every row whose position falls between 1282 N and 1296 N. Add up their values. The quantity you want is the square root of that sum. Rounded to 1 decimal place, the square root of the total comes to 12.8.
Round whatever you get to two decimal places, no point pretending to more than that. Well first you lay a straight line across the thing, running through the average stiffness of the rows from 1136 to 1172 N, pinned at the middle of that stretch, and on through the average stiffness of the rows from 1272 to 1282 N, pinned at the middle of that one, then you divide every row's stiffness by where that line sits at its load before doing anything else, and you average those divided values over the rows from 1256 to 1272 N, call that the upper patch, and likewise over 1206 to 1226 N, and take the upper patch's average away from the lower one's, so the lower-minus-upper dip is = 0.00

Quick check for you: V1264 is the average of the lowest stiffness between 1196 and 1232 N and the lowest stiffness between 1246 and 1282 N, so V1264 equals 49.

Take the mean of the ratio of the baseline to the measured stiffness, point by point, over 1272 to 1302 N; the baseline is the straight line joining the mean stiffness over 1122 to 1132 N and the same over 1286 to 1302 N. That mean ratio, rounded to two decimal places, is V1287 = 1.01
